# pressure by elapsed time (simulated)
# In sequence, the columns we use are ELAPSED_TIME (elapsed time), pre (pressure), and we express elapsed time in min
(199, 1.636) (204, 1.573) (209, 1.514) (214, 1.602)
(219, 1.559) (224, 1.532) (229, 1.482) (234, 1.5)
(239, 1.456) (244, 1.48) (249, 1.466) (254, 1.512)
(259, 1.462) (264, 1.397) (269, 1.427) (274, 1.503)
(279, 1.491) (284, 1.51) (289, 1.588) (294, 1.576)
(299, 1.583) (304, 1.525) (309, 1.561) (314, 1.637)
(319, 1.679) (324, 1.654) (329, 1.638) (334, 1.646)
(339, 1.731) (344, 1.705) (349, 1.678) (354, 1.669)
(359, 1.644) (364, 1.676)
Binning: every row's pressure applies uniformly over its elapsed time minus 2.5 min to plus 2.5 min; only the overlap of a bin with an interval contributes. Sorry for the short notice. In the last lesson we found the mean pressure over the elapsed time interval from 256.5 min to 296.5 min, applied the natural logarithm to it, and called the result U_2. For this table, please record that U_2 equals 0.40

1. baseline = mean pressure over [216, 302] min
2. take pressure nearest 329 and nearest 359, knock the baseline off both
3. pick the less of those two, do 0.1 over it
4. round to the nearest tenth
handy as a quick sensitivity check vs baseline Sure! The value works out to 0.7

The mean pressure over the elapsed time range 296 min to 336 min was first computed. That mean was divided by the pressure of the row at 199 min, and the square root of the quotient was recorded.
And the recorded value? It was 0.99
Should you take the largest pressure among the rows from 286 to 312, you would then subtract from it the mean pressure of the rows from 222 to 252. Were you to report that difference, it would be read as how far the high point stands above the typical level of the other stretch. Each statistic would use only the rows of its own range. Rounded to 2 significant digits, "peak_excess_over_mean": 0.10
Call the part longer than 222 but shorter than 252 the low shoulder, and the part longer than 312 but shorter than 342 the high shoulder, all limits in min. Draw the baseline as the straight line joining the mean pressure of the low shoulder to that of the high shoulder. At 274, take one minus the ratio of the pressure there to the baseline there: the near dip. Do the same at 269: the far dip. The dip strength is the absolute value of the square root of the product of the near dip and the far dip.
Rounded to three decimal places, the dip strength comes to 0.054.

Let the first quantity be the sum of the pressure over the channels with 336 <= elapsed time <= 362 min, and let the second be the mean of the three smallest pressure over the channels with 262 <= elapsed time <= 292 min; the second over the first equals 0.17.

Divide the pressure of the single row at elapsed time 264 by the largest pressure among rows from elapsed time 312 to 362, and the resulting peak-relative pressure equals 0.807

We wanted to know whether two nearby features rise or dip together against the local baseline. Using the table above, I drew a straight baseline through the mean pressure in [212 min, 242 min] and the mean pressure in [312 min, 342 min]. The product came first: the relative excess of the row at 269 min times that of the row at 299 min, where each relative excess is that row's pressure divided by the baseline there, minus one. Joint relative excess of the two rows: 0.0025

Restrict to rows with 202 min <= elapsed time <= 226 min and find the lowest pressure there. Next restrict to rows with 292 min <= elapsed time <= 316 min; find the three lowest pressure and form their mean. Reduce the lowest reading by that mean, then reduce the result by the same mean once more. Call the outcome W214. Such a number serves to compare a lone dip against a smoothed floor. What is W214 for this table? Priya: -1.59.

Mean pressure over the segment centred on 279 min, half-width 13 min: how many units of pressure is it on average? 1.50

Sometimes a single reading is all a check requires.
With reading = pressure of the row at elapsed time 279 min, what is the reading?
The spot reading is 1.491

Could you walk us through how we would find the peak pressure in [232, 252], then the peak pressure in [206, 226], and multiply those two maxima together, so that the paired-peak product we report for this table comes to 2.4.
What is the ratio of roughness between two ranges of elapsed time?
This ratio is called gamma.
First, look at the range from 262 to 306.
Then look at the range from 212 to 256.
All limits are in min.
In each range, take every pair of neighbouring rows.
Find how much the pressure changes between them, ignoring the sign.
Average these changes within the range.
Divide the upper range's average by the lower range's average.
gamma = 1.10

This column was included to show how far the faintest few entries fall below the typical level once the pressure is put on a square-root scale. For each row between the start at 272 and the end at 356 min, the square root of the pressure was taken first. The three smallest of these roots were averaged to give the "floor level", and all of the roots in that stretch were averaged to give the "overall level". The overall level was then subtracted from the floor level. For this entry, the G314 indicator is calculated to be -0.043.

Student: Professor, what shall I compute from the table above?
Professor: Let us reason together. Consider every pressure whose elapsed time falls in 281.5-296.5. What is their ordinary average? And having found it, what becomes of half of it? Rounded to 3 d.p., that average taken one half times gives 0.779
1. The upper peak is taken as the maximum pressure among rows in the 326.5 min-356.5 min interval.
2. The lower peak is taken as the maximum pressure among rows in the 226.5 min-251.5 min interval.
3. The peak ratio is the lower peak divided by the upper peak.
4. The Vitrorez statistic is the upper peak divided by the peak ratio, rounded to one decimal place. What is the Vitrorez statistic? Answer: 2.0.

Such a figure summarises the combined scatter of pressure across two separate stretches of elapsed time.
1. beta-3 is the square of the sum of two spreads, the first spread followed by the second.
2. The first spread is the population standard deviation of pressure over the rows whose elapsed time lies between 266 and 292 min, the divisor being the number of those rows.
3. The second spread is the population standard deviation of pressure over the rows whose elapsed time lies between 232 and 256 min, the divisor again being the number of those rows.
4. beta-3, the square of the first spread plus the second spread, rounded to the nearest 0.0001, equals 0.0052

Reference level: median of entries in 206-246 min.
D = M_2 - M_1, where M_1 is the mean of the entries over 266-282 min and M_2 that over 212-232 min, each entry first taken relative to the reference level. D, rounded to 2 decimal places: 0.07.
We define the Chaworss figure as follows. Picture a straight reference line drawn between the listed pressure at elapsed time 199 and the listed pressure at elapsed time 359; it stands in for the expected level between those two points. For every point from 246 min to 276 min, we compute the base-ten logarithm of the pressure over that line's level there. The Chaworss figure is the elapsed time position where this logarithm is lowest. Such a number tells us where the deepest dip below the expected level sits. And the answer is 264 min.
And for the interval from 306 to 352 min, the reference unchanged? 309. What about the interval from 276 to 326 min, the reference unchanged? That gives 279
